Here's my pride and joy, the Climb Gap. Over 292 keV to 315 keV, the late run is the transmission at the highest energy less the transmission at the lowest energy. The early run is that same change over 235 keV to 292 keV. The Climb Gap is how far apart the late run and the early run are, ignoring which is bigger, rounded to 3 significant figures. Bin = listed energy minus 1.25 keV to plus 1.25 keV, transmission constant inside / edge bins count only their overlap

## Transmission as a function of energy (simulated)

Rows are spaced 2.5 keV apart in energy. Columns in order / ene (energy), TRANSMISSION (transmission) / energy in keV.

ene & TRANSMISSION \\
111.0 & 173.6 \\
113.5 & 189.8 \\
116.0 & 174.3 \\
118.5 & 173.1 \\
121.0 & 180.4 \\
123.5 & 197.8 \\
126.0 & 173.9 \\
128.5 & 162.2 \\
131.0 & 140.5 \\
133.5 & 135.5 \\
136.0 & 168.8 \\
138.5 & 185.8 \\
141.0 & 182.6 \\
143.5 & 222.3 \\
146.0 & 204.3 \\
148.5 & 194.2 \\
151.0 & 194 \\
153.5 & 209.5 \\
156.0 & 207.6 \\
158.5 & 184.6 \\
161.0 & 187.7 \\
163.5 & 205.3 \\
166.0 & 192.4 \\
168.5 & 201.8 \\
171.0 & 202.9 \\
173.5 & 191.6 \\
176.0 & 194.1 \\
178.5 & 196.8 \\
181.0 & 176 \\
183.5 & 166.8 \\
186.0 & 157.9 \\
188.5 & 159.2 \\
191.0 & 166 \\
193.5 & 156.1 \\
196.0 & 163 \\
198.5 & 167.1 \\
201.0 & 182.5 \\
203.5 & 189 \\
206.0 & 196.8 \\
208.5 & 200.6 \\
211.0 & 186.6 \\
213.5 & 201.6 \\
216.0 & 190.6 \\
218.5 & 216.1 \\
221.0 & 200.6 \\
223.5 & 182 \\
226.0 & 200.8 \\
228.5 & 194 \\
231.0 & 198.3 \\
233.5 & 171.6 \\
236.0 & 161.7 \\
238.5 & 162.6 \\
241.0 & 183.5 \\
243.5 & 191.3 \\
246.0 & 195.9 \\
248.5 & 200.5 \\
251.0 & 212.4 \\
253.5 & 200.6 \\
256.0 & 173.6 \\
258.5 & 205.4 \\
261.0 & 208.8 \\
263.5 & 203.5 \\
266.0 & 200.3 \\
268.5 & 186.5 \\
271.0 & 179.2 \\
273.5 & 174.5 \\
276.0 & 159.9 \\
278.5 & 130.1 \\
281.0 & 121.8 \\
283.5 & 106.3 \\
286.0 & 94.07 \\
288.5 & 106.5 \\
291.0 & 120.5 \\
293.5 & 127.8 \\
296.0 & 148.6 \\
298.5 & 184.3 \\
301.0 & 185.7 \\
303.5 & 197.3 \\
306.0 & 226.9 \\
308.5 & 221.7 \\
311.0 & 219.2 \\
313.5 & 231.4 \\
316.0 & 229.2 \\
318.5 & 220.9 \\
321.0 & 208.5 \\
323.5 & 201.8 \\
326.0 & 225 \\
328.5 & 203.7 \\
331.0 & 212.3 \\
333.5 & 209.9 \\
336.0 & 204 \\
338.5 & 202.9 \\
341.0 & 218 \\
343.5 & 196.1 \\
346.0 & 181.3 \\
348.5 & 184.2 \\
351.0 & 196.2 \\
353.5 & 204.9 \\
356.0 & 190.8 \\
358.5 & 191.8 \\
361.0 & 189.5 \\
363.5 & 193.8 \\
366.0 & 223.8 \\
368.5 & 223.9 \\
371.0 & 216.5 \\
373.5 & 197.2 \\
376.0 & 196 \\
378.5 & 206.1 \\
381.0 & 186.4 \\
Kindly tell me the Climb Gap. 145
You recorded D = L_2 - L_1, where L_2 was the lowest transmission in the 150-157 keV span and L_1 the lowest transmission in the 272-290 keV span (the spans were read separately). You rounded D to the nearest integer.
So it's 100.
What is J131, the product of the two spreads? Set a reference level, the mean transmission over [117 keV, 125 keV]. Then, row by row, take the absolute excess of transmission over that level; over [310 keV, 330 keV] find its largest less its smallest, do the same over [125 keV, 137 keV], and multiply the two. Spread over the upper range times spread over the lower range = 1137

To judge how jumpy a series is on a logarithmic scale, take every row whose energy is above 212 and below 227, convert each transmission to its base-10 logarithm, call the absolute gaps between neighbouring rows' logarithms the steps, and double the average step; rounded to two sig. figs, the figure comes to 0.078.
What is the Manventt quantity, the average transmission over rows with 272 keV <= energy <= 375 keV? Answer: 187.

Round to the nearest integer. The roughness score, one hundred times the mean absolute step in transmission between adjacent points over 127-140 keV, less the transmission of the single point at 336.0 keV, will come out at 1721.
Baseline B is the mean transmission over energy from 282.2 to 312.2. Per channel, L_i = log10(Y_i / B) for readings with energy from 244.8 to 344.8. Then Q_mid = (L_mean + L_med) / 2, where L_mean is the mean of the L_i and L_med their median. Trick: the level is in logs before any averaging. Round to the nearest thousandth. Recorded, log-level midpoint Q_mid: 0.073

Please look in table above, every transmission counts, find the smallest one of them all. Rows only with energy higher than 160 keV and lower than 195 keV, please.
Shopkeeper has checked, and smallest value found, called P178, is 156.1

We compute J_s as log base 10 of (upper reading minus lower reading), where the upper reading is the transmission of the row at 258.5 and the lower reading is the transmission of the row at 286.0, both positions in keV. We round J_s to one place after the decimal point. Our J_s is 2.0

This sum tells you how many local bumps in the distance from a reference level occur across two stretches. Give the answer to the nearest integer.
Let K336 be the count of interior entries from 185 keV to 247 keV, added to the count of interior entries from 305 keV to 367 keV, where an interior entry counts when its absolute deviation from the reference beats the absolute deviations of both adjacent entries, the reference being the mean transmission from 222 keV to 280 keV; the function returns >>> 12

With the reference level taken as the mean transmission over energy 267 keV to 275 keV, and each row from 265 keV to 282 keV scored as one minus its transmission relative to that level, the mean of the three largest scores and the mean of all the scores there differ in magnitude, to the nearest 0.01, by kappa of 0.15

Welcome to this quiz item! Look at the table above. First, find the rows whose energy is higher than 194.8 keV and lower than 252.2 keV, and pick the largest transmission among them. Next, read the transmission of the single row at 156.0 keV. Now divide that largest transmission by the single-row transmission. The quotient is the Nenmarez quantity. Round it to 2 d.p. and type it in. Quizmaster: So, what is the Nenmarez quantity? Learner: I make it 1.04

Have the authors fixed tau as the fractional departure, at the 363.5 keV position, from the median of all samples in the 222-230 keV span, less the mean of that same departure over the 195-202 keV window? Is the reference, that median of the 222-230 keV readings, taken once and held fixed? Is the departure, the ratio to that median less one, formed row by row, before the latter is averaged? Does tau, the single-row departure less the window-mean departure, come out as 0.12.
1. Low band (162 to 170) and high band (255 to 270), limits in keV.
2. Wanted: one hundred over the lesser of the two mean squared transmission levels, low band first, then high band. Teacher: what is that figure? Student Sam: 0.0026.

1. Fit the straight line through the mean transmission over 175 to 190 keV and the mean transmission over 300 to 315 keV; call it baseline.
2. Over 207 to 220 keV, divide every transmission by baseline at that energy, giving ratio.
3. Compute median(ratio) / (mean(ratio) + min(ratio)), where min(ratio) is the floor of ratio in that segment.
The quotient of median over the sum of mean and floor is 0.522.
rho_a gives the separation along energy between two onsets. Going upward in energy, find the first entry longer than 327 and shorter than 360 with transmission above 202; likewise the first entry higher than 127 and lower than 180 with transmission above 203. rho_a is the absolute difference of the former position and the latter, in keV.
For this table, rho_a 185.0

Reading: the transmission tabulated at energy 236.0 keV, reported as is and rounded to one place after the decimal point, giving 161.7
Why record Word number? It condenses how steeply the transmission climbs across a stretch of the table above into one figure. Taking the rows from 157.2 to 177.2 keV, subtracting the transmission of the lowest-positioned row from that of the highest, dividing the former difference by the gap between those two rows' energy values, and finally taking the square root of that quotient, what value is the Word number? 0.74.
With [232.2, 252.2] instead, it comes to 1.53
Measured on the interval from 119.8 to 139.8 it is 0.56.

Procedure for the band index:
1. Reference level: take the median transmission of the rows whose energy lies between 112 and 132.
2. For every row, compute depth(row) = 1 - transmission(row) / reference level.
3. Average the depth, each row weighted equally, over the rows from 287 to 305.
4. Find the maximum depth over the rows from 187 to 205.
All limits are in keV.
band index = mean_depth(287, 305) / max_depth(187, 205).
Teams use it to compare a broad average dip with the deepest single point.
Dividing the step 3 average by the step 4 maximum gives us 1.2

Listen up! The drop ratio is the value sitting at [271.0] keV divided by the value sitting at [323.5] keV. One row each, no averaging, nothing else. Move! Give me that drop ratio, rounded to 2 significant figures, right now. 0.89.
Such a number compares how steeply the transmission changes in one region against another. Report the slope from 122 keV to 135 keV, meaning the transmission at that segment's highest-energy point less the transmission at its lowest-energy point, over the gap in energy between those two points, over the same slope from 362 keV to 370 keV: -1.0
